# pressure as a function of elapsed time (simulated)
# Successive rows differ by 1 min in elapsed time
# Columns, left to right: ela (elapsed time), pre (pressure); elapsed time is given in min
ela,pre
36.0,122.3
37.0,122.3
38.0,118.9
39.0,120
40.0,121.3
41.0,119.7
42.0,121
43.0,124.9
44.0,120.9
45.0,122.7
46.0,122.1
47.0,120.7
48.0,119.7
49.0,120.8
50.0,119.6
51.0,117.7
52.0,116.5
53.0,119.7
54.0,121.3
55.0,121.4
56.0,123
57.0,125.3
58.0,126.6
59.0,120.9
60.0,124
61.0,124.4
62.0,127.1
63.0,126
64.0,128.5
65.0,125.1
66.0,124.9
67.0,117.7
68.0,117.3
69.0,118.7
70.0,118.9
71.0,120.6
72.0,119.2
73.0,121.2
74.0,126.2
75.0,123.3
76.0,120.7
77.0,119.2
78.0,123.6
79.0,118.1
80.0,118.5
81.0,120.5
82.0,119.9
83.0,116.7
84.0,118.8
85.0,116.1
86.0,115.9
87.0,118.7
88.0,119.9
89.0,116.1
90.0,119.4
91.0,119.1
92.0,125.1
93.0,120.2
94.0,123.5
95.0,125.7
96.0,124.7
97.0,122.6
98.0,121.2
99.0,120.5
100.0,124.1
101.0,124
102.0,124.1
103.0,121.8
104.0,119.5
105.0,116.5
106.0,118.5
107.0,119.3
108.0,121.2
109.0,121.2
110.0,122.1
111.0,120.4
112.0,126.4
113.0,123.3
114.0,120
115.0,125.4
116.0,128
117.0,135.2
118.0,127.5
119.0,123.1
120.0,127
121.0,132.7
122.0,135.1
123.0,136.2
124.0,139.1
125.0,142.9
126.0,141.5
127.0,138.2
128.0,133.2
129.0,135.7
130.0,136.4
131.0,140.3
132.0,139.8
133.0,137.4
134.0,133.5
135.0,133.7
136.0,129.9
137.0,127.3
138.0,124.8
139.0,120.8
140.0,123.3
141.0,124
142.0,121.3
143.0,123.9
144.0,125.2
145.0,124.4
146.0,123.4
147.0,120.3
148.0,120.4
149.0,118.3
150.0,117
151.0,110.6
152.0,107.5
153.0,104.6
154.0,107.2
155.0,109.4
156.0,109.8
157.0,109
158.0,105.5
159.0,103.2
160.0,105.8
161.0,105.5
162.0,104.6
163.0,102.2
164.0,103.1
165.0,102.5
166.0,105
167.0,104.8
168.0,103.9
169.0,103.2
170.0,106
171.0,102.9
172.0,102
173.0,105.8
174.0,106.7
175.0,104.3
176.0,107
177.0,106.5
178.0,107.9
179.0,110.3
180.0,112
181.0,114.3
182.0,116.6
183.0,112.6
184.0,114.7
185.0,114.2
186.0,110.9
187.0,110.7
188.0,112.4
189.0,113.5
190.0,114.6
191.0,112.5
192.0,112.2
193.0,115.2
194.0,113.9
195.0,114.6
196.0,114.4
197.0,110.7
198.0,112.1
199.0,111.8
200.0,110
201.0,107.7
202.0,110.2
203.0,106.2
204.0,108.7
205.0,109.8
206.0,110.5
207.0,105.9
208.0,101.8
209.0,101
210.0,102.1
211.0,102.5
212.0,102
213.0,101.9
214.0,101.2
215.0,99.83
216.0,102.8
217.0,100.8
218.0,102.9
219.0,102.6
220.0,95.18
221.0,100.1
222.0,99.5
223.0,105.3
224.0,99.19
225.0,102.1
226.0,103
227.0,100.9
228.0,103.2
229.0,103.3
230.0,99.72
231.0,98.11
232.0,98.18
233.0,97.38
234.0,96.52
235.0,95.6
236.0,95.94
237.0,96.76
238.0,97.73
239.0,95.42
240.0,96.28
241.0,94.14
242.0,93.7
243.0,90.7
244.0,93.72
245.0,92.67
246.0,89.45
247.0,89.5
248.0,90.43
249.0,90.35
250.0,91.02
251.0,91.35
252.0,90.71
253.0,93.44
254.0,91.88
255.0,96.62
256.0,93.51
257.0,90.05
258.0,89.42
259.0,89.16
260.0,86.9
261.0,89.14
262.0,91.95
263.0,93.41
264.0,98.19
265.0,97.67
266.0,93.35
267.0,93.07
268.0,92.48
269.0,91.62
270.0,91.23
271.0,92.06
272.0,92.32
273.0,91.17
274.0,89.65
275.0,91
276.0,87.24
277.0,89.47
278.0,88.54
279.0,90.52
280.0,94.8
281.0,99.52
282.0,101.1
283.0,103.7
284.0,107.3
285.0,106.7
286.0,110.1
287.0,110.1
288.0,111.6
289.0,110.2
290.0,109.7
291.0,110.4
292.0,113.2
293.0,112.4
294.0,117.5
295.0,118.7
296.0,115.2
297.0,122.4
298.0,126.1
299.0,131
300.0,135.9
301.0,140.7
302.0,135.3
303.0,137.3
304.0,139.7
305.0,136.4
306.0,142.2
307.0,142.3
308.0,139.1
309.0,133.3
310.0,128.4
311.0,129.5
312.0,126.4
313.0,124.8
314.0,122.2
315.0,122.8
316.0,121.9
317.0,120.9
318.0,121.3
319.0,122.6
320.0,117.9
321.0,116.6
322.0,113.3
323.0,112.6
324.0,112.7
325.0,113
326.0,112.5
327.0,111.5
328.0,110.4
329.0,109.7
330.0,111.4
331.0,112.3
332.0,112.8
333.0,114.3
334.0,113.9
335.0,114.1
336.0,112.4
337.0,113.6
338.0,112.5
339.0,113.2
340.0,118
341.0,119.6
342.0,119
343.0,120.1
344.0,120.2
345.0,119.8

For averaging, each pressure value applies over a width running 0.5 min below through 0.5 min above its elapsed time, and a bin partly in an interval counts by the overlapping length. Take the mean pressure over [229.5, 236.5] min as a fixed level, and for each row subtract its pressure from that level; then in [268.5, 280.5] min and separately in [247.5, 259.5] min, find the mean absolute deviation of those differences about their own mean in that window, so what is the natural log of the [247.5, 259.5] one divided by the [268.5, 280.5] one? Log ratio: 0.1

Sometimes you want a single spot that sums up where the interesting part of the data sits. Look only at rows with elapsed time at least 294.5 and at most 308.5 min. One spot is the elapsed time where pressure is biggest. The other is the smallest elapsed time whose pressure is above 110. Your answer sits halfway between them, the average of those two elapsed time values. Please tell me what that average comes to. 301.0 min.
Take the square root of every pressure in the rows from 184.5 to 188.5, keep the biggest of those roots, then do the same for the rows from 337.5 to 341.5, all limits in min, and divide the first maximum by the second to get 0.98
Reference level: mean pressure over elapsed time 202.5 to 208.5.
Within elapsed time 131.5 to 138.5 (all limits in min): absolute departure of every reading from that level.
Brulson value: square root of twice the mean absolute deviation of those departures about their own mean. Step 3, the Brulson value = 2.9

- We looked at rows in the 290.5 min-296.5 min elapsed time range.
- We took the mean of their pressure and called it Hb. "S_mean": 115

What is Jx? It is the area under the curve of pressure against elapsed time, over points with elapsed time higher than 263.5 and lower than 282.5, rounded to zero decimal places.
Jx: 1765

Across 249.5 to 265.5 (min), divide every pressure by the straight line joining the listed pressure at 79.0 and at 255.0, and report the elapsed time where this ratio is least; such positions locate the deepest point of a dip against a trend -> 260.0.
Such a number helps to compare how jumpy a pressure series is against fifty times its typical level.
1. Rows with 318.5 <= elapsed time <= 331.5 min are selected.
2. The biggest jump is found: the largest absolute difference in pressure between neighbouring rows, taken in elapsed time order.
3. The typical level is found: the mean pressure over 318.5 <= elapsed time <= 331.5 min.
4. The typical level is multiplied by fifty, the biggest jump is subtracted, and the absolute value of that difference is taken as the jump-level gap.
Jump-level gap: 5674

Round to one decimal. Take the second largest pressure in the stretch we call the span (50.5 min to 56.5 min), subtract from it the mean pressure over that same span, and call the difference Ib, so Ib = 1.5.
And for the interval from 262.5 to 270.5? 3.8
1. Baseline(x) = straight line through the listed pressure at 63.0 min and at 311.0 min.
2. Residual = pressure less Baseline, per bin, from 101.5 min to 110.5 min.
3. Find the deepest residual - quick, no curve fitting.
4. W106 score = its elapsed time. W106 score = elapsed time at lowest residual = 105.0 min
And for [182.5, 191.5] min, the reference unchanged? 187.0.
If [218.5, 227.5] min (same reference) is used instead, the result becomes 220.0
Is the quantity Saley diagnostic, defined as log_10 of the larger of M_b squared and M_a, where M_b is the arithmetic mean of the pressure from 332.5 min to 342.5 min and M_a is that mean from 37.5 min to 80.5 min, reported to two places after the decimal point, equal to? 4.12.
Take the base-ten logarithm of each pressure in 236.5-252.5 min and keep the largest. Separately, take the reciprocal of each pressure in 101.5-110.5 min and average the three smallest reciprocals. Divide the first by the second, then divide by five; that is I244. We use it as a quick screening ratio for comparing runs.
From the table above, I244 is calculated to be 49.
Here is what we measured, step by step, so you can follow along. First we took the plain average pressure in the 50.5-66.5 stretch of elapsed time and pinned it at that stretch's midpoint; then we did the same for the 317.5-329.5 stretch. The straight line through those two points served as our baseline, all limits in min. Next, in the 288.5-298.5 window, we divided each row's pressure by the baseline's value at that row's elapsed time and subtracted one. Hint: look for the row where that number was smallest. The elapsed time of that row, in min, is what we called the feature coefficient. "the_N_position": 290.0 min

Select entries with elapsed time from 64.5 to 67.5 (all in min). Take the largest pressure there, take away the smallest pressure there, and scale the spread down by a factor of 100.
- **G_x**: 0.074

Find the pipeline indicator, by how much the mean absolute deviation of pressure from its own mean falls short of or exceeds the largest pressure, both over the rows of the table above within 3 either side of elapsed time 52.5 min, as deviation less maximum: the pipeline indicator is -120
